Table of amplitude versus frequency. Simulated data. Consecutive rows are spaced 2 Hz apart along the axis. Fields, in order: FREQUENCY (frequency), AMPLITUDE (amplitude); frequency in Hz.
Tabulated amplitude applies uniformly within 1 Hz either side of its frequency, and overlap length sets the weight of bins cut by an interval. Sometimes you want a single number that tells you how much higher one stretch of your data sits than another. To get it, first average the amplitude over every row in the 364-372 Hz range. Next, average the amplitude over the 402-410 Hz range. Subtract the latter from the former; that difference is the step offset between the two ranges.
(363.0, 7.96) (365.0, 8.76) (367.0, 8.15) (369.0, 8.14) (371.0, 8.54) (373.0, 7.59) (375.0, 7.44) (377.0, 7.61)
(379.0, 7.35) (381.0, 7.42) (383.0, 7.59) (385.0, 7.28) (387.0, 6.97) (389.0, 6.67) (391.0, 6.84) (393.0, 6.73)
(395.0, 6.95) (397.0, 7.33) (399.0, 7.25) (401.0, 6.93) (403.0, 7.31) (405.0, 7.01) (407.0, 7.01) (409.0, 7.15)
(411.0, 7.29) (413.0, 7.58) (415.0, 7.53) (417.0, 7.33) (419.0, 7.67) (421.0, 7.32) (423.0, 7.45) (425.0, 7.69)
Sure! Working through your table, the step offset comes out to 1.28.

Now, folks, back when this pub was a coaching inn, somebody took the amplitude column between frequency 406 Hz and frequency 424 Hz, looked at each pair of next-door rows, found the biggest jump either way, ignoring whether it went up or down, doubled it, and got 0.70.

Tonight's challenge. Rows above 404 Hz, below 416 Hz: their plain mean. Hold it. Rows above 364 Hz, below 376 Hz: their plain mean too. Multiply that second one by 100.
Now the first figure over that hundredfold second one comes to 0.0090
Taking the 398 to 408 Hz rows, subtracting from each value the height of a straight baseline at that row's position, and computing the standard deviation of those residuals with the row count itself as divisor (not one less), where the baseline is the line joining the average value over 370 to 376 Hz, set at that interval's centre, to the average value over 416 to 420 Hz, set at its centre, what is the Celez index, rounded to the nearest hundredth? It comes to 0.14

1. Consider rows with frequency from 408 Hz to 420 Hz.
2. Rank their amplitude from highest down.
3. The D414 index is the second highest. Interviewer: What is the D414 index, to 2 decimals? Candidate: 7.58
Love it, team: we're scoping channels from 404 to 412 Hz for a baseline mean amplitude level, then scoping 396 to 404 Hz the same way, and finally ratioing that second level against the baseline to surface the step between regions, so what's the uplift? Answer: 1.01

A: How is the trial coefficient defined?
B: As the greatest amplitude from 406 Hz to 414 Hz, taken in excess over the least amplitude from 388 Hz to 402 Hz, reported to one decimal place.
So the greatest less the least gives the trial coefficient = 0.9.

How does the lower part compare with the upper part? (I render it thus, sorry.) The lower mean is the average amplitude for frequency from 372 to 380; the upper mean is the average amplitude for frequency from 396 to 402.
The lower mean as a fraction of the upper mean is 1.05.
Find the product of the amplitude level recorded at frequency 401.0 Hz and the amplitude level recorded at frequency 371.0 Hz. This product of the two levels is 59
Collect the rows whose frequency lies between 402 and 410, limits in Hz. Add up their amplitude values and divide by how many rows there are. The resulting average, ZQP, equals 7.1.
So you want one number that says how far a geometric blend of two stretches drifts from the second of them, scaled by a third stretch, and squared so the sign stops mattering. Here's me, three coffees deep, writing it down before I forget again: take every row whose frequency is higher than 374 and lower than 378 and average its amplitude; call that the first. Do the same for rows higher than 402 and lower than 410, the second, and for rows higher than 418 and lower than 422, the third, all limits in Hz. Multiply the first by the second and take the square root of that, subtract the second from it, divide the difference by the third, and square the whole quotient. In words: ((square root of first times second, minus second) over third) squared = 0.0007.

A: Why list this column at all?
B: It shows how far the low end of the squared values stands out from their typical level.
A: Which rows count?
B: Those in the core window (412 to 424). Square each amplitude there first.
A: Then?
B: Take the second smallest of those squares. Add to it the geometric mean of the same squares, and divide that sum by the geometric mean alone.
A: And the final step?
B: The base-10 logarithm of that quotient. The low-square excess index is 0.2924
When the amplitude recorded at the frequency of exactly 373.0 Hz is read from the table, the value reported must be 7.59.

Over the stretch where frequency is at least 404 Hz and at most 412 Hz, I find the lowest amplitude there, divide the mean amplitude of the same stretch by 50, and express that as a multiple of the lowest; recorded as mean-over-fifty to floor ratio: 0.0203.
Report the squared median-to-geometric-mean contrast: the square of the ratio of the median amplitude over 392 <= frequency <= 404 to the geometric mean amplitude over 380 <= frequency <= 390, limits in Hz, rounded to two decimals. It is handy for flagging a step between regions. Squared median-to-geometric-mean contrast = 0.98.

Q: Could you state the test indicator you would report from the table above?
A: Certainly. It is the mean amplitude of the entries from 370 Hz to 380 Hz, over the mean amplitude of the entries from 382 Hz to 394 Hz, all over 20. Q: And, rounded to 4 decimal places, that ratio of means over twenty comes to 0.0549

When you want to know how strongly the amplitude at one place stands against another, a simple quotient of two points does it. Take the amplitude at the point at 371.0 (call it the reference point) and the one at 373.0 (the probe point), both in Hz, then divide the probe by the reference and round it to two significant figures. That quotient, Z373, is 0.89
